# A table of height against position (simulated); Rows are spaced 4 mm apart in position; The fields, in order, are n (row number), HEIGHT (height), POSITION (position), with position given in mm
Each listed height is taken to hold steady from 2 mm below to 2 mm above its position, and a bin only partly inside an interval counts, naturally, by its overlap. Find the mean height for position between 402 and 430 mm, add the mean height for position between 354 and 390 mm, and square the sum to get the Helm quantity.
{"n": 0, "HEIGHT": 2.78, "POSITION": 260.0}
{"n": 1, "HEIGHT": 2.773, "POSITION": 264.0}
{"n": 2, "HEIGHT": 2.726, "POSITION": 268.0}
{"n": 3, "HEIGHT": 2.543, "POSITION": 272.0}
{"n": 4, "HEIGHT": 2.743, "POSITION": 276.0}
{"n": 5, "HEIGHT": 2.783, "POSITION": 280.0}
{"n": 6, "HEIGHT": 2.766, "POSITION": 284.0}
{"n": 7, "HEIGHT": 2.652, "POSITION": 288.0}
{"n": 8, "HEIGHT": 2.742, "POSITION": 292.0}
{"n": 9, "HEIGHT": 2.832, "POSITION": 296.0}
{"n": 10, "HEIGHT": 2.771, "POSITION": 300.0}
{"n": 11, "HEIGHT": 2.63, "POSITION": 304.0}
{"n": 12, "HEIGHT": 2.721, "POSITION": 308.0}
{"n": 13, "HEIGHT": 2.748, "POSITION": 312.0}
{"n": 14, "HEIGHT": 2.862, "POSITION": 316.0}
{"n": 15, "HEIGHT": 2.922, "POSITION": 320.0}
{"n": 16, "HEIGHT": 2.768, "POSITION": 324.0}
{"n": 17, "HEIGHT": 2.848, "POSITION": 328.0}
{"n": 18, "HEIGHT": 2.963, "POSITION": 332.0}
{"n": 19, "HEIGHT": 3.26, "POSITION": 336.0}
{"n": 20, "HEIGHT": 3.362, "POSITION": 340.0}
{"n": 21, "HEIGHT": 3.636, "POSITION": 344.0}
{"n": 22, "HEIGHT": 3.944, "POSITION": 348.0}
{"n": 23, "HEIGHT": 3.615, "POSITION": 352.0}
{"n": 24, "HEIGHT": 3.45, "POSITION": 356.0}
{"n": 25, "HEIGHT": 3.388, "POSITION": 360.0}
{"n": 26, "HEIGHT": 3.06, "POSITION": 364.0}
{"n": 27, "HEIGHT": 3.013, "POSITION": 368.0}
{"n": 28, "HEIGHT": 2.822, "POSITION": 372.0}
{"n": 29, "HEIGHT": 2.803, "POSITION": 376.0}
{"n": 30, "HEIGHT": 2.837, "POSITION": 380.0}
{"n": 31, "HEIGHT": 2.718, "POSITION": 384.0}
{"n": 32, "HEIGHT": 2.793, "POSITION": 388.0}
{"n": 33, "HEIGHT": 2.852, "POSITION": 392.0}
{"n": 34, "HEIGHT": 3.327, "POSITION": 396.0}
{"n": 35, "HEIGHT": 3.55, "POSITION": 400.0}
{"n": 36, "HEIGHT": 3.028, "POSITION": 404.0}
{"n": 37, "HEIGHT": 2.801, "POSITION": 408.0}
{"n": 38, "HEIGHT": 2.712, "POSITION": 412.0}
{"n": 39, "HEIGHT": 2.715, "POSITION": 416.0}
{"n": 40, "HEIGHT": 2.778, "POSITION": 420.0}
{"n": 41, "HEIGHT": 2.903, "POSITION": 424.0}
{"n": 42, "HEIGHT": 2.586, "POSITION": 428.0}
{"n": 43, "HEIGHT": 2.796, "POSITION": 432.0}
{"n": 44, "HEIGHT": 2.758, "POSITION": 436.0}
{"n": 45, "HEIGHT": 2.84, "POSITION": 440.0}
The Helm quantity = 33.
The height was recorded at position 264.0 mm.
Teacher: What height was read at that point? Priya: 2.773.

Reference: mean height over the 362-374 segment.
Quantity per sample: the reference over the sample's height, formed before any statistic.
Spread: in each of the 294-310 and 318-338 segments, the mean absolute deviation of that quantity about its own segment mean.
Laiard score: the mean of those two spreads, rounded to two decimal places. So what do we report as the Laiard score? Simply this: 0.03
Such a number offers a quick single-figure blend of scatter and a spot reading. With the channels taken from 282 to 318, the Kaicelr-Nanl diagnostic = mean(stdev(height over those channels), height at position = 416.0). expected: 1.39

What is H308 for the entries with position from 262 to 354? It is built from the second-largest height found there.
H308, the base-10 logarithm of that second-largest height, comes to 0.56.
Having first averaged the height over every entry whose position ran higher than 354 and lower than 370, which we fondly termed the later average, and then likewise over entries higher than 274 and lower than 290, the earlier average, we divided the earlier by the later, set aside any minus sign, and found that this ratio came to 0.8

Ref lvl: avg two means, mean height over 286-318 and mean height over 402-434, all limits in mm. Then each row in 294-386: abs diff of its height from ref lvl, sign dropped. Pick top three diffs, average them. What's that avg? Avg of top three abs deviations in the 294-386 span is 1.0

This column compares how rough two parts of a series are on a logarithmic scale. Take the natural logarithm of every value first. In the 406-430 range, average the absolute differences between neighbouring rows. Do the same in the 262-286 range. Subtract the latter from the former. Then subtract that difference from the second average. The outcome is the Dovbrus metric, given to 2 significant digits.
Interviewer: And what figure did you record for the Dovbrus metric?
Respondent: 0.030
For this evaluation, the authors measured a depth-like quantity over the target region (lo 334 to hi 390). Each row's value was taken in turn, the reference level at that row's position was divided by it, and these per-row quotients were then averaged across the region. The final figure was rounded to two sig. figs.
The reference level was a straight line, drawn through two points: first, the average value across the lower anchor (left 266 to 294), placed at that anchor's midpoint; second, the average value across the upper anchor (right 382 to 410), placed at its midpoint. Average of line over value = 0.93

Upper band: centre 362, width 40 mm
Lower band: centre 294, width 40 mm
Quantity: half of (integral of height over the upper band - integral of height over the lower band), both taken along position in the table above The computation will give 10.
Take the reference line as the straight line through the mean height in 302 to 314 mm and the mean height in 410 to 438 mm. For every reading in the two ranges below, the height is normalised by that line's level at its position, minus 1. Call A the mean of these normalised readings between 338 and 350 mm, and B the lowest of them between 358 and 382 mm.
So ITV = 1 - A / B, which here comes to -12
